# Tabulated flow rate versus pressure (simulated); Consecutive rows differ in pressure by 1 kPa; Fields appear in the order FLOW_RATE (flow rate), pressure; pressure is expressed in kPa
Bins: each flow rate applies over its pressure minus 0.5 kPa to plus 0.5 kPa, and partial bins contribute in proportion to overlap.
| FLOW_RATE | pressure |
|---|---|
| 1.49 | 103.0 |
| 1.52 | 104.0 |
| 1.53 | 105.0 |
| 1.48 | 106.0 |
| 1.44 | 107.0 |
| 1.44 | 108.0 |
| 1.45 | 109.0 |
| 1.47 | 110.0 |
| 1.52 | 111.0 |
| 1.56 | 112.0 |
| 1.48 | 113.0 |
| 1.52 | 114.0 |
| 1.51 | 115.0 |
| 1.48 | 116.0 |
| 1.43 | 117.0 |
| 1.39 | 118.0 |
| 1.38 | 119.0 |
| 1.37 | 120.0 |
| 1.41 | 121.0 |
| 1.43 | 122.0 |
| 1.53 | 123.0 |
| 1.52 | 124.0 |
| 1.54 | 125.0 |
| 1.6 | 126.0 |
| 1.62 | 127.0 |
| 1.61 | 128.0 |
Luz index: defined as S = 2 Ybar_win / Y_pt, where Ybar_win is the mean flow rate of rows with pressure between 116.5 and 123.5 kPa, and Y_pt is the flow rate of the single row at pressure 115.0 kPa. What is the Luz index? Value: 1.88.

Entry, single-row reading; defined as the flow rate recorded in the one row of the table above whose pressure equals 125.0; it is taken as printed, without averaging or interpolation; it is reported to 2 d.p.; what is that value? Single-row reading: 1.54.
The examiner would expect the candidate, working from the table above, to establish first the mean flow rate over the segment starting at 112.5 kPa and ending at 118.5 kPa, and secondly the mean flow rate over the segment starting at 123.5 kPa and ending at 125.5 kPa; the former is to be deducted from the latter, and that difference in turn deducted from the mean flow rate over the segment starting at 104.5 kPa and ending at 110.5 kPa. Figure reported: 1.41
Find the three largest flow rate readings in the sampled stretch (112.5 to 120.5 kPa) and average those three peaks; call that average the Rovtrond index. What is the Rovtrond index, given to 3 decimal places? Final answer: 1.503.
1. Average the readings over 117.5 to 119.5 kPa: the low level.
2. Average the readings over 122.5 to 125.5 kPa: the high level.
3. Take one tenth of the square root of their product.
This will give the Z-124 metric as 0.146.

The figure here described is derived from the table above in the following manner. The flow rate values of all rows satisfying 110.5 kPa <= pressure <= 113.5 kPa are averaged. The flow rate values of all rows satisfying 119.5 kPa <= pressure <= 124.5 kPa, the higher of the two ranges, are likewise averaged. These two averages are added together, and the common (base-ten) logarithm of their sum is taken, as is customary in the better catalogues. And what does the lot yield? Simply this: 0.473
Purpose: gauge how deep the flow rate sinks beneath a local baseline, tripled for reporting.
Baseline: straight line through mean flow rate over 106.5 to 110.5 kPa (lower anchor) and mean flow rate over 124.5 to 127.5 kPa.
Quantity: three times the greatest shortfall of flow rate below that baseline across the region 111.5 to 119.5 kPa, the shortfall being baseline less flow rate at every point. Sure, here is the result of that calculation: 0.46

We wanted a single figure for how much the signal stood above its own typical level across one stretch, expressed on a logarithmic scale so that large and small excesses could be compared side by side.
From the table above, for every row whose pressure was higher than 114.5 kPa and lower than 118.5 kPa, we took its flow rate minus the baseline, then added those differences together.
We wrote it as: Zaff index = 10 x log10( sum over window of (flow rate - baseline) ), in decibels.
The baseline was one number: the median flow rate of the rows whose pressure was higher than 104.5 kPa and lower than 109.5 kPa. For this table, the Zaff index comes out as -20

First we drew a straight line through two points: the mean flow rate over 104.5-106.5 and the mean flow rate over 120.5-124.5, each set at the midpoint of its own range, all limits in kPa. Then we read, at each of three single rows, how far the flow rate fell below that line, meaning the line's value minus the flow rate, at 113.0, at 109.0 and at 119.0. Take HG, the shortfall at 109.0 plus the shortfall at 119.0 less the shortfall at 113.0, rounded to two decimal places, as 0.14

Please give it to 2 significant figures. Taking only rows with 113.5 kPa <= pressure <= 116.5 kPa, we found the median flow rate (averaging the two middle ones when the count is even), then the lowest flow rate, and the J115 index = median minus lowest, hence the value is 0.030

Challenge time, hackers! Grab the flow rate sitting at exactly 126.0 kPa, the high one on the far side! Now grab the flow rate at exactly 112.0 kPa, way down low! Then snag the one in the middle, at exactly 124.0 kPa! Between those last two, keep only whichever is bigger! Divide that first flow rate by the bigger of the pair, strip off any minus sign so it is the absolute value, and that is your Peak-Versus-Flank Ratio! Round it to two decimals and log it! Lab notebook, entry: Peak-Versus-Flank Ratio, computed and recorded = 1.03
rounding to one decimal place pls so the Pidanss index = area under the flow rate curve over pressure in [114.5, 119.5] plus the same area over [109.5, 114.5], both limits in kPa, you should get 14.7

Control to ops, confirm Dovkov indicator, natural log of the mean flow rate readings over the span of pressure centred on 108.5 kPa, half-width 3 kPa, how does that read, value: 0.383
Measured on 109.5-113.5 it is 0.410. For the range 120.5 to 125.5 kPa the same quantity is 0.396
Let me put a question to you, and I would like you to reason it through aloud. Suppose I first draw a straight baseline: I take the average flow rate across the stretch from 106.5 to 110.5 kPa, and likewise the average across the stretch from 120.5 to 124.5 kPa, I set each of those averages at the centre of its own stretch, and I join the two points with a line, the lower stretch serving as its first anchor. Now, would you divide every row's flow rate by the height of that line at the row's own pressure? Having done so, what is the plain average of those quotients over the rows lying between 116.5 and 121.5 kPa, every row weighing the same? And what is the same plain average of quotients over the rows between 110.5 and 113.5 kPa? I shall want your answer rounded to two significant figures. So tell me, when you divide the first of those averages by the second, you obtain 0.91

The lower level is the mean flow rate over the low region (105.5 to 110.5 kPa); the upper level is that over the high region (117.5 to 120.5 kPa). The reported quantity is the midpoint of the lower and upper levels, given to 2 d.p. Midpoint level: 1.42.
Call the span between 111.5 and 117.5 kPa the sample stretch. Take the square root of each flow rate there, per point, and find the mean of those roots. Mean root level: 1.22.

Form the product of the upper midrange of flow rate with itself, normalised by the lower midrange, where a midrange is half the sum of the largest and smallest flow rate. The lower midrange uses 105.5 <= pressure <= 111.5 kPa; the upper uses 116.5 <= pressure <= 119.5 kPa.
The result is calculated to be 1.33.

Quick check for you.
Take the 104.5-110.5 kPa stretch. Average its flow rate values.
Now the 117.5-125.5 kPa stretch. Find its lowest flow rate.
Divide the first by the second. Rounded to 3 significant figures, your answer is 1.07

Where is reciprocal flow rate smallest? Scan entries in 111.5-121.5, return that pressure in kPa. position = 112.0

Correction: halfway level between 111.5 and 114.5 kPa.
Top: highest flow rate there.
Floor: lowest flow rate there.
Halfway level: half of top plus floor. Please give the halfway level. 1.520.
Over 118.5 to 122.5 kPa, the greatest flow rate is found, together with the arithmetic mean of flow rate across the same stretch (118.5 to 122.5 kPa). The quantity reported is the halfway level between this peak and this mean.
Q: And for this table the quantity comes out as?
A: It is 1.41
